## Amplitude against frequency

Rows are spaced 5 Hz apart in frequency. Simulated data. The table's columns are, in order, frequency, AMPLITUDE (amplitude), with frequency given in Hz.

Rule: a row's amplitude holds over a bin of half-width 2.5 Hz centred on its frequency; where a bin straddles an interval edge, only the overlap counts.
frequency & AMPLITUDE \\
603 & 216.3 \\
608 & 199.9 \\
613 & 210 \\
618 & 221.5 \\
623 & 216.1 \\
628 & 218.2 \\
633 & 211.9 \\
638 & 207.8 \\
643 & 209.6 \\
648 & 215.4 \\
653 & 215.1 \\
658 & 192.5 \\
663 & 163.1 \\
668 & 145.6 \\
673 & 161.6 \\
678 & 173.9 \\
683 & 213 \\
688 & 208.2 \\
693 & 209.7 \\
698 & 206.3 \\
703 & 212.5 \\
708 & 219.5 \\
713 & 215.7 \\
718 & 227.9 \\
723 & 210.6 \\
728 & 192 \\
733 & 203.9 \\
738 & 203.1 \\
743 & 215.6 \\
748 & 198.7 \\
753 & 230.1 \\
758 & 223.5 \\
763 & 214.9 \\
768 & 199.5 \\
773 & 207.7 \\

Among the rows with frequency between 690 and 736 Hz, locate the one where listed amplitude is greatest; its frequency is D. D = 718 Hz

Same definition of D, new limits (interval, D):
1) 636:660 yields 648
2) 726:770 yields 753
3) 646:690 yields 648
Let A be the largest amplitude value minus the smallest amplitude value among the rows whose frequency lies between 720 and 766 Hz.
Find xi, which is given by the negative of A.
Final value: -38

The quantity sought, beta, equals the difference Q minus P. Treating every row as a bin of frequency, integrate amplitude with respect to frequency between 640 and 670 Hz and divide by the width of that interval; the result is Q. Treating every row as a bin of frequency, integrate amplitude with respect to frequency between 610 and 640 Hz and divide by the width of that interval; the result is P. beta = -23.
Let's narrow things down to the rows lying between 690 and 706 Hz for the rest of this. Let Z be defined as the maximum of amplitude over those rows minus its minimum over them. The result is 6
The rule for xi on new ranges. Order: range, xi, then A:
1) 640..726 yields -82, 82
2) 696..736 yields -36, 36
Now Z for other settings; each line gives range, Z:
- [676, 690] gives 39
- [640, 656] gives 6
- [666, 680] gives 28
